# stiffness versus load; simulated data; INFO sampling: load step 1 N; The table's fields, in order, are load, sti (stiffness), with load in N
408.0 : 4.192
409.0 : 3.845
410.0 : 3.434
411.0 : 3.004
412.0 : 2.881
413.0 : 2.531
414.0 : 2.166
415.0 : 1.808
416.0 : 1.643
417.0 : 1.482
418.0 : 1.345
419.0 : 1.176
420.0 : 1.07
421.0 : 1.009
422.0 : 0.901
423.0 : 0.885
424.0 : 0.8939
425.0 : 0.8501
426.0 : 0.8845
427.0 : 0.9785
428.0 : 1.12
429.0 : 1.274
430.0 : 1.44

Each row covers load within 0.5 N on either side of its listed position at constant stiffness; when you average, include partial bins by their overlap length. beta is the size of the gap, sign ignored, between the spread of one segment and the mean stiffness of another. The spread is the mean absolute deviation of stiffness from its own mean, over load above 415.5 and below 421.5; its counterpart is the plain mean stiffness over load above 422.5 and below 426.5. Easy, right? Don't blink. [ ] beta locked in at 0.68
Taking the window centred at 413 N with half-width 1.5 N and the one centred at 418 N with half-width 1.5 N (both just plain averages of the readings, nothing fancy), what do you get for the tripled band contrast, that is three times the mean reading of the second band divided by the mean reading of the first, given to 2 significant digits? 1.6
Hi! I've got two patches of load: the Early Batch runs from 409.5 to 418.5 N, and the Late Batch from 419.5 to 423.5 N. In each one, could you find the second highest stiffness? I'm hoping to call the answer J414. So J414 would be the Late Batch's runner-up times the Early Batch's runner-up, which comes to 3.0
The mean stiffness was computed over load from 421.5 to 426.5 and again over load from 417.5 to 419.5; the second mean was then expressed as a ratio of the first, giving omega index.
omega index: 1.4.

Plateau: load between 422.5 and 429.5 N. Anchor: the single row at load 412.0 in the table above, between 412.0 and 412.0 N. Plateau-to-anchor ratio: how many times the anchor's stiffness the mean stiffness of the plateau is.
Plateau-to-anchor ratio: 0.34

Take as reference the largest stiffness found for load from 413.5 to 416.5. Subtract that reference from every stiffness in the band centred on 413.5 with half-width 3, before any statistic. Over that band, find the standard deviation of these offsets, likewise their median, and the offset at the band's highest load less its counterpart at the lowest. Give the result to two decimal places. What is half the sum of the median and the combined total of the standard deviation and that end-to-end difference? -0.33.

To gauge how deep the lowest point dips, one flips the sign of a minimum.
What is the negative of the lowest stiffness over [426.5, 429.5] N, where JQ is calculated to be -0.98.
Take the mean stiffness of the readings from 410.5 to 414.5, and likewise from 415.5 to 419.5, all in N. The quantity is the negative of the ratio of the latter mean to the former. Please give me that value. -0.534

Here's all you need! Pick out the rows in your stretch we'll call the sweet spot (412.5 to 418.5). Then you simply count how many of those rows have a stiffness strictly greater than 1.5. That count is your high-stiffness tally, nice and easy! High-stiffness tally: 4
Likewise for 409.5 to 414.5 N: 5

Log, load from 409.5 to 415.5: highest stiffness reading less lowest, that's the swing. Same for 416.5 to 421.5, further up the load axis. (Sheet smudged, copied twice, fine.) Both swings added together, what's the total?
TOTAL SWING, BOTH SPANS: 2.1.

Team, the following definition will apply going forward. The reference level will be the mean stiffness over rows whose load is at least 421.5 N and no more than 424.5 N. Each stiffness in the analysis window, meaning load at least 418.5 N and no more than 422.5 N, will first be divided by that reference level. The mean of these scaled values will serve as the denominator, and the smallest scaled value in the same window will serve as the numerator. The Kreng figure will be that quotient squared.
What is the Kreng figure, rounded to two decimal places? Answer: 0.75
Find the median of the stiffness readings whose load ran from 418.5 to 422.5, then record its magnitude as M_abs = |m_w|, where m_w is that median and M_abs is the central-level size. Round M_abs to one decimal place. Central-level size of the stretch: 1.0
